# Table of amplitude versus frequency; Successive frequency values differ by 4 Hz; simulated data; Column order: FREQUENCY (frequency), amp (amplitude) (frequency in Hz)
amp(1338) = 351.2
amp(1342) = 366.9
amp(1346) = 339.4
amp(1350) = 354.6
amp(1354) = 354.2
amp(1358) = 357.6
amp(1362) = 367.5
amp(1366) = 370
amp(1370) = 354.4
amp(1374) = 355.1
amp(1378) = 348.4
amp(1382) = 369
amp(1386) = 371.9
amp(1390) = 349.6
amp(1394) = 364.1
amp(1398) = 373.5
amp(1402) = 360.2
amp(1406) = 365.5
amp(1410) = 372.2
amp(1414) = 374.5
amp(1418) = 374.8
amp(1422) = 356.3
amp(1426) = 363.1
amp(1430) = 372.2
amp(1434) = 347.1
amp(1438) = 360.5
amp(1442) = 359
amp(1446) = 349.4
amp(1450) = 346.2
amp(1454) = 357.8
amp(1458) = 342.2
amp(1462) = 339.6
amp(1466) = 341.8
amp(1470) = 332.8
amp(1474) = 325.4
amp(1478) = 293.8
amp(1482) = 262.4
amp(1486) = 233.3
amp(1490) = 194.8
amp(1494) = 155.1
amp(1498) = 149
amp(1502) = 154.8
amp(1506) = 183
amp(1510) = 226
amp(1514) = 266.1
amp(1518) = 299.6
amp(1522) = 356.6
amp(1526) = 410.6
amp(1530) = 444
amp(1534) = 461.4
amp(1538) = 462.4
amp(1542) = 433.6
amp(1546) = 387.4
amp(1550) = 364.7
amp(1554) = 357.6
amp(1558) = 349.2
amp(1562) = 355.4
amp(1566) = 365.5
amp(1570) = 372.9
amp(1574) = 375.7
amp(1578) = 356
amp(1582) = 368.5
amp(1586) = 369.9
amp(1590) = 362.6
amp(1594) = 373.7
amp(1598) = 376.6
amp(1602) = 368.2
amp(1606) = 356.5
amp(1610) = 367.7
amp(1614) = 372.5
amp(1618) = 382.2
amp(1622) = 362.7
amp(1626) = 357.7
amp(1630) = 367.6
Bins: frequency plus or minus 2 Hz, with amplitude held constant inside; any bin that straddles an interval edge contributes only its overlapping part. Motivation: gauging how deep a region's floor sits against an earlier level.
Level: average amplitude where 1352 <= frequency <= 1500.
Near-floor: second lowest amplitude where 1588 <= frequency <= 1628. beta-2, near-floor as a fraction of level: 1.07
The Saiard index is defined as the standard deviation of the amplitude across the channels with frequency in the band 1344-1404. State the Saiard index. 10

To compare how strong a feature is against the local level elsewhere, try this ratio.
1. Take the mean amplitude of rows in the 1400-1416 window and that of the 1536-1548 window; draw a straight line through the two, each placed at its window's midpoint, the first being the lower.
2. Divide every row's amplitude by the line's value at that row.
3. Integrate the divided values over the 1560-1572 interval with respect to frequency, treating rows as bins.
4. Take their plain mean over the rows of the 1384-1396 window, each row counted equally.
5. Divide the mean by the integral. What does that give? 0.101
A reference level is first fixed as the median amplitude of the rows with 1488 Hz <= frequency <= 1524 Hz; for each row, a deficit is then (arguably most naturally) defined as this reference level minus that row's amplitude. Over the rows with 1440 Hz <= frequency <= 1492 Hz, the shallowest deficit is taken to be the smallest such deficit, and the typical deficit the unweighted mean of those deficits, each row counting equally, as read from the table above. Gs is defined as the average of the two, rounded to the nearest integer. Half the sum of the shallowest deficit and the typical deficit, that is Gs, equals -142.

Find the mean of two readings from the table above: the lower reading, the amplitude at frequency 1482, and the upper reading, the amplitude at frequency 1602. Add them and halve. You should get 315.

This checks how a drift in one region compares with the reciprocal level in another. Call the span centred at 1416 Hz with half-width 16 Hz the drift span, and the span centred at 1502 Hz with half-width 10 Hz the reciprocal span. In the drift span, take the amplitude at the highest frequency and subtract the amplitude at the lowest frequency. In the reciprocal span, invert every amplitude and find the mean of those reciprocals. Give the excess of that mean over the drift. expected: -12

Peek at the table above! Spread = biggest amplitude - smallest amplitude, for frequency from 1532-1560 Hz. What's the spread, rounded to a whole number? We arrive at 113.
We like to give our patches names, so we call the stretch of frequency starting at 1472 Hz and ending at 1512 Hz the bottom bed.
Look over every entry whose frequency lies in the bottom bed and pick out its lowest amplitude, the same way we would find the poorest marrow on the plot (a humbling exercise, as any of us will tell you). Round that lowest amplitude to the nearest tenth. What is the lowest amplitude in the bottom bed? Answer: 149.0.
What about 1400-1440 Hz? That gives 347.1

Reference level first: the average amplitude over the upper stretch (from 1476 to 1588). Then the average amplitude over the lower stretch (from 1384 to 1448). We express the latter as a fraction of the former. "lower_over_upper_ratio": 1.13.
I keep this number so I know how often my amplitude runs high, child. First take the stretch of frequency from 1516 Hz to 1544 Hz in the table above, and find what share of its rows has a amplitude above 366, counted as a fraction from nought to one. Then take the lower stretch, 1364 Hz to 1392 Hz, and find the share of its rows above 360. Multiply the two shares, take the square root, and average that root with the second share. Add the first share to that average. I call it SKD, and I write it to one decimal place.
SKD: 1.2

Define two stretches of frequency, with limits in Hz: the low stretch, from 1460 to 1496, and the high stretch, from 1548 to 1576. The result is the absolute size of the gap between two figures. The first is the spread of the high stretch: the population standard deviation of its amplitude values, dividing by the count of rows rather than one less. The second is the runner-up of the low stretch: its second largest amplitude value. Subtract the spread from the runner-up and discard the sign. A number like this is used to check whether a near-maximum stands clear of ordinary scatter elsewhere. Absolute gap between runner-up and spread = 331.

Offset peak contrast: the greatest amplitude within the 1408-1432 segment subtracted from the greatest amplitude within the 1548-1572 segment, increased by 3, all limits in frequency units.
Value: 1.1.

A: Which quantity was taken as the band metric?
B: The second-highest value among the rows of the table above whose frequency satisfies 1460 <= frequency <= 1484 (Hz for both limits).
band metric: 339.6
